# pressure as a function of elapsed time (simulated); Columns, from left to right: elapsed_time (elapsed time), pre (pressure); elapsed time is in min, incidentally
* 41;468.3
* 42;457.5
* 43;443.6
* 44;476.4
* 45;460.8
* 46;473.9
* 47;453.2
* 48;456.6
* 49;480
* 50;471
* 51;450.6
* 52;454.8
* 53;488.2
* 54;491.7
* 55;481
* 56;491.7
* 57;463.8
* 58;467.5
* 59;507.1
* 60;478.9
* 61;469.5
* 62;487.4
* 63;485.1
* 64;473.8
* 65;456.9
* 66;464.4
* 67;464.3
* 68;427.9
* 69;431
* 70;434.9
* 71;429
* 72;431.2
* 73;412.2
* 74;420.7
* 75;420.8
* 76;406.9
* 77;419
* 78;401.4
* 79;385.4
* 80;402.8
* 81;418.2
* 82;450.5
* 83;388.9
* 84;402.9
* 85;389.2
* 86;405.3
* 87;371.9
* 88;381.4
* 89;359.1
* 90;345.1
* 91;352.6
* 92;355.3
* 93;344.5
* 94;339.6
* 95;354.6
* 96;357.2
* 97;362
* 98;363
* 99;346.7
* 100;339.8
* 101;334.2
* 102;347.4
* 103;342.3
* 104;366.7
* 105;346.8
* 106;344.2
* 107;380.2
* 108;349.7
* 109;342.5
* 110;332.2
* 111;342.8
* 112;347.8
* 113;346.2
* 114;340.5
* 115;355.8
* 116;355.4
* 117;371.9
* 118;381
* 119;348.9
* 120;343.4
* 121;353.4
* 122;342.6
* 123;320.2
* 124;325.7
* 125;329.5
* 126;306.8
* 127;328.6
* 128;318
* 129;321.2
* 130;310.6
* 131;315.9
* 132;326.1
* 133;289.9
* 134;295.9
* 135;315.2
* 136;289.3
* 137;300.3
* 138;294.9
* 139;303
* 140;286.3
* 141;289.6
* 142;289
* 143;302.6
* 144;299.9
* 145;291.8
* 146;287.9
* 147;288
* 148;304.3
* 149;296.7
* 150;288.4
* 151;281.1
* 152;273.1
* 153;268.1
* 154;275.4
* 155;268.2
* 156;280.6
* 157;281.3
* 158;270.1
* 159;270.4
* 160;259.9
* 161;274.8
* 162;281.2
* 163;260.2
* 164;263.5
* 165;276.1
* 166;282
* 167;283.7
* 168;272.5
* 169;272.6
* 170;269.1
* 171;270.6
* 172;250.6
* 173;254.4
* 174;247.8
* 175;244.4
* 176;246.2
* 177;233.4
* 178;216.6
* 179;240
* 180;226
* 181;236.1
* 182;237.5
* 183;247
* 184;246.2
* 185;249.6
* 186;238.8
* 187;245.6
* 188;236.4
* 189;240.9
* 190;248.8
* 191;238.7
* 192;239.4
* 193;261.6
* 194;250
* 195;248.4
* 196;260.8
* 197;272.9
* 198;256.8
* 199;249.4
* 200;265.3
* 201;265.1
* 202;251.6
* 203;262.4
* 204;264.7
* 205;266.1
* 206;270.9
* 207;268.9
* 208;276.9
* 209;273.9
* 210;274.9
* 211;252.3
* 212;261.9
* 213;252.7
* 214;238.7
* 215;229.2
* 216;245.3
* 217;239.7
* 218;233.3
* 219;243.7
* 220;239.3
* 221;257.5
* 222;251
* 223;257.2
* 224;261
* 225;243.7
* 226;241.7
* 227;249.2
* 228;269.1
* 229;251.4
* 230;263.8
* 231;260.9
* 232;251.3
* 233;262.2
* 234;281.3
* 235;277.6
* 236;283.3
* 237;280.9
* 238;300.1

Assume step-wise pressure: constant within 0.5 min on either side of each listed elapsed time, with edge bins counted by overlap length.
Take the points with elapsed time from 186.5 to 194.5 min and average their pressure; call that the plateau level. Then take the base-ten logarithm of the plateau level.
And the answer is 2.39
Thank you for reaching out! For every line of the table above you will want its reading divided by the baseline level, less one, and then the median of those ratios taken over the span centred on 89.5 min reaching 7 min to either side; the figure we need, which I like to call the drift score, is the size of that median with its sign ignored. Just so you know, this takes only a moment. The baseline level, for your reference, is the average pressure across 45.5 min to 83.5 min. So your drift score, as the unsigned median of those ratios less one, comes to 0.20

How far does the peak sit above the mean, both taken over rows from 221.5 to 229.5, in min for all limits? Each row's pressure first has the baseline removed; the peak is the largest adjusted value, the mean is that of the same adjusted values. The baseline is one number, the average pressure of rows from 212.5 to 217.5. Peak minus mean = 16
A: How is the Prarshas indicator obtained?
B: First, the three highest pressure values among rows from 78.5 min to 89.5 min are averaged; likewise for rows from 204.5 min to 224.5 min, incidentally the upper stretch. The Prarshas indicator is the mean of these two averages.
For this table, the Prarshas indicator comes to 350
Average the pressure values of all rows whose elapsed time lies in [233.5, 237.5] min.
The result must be 281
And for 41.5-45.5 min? 460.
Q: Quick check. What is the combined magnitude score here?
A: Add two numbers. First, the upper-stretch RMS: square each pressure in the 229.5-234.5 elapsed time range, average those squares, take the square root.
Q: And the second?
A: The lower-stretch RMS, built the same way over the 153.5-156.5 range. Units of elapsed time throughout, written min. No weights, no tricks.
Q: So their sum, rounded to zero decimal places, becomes 539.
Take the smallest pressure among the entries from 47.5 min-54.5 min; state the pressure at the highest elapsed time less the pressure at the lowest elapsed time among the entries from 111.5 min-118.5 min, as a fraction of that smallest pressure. 0.07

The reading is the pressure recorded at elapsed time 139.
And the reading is 303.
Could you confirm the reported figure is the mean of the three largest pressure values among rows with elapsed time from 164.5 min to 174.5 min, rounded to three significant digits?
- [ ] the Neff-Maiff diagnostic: 281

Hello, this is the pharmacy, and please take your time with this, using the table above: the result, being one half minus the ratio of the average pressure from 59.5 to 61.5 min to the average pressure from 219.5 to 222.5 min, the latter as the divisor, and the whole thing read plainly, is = -1.4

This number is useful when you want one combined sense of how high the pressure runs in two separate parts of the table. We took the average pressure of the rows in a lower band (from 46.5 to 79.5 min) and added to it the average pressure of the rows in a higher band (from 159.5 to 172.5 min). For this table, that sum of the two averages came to 724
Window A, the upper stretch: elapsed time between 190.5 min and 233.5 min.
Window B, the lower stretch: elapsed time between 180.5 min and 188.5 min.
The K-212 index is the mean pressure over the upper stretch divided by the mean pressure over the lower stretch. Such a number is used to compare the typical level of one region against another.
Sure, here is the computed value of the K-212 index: 1.05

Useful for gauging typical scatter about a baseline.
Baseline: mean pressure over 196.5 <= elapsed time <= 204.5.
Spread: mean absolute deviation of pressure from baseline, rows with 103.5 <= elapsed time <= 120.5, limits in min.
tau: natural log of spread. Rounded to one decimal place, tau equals 4.5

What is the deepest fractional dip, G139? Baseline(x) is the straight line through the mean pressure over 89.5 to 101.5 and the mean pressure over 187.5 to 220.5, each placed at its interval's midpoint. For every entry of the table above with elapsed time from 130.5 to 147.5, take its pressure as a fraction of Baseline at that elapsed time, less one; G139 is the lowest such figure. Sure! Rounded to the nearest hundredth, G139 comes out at -0.08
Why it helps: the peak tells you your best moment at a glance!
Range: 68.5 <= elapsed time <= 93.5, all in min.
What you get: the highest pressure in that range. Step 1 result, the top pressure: 450.5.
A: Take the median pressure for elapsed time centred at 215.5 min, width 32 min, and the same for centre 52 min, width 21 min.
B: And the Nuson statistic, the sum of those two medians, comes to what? 728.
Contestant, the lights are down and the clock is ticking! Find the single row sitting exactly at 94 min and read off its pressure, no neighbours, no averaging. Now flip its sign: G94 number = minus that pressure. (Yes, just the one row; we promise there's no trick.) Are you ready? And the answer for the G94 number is -340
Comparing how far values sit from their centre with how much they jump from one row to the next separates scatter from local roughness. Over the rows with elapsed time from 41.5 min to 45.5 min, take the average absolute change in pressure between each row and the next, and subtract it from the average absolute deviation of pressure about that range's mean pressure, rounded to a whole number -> -12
